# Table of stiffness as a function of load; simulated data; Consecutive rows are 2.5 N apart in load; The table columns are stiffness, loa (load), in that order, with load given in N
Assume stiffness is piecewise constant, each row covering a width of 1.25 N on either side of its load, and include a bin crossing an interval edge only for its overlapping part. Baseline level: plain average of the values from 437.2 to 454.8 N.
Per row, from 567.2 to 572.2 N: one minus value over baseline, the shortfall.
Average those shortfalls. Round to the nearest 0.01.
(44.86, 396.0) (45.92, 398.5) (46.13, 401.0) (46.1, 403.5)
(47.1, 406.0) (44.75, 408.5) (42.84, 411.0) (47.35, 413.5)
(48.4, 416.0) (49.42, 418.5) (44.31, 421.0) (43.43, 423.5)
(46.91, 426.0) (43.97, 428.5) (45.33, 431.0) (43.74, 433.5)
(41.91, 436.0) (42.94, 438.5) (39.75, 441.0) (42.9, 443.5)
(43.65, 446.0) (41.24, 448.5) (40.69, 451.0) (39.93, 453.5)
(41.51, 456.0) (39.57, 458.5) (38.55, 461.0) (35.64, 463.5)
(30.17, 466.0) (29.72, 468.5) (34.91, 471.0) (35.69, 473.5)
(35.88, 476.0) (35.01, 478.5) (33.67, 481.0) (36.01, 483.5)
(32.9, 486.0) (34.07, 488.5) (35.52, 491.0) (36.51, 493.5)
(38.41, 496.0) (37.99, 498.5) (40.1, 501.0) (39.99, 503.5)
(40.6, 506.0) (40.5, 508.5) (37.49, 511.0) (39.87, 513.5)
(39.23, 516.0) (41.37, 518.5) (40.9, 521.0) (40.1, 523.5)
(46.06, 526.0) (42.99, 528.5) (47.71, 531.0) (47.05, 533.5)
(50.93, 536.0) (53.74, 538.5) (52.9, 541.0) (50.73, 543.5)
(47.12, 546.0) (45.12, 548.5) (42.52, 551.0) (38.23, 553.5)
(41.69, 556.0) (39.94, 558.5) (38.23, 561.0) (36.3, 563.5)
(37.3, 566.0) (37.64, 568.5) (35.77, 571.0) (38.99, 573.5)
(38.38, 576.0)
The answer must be 0.12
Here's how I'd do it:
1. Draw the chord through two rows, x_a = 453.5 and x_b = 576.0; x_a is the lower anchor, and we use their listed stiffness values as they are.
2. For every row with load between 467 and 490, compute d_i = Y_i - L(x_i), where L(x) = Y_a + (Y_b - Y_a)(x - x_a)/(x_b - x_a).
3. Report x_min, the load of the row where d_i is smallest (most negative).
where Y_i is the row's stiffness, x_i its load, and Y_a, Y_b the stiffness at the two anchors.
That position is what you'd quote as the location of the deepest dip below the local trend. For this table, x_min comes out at 468.5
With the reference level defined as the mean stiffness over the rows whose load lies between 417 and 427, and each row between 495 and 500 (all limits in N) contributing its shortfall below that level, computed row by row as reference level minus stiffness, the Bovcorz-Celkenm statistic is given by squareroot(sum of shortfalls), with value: 4.0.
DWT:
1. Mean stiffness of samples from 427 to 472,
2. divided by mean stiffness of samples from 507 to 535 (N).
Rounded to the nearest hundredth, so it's 0.94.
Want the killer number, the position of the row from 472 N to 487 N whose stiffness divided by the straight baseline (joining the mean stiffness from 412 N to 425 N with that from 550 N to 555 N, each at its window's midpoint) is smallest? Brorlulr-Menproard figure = 486.0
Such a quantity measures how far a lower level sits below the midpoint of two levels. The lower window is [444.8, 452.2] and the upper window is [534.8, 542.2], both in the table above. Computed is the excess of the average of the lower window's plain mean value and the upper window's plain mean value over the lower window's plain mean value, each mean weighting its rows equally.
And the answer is 5.3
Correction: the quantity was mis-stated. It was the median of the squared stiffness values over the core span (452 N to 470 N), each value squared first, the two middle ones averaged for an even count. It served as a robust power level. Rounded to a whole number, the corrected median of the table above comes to 1486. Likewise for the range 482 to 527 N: 1564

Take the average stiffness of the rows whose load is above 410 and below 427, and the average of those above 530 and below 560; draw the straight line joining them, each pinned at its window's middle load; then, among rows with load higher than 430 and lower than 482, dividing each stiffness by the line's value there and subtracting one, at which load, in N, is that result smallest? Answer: 468.5 N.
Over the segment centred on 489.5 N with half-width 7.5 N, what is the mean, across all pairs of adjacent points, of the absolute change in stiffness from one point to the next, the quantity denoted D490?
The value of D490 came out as 1.7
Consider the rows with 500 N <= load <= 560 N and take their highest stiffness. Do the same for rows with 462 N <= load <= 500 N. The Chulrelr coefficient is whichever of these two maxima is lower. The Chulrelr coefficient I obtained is 38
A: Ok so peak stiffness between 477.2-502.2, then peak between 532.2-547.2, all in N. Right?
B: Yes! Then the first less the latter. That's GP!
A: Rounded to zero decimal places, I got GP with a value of -14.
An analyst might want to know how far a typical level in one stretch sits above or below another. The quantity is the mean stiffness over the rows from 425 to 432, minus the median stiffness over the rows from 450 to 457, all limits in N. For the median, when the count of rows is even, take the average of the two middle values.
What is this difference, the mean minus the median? 4.7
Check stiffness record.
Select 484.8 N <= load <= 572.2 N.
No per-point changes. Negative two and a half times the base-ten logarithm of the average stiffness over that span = -4.04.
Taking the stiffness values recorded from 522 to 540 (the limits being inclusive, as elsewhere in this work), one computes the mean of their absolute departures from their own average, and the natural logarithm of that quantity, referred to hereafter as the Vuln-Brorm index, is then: 1.2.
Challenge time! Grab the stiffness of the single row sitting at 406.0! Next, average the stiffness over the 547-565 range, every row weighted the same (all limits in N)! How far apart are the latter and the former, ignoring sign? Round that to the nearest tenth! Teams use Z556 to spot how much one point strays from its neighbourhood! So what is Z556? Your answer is 6.8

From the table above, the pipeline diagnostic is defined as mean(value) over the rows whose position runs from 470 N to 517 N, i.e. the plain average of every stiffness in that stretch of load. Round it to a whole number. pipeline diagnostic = 37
